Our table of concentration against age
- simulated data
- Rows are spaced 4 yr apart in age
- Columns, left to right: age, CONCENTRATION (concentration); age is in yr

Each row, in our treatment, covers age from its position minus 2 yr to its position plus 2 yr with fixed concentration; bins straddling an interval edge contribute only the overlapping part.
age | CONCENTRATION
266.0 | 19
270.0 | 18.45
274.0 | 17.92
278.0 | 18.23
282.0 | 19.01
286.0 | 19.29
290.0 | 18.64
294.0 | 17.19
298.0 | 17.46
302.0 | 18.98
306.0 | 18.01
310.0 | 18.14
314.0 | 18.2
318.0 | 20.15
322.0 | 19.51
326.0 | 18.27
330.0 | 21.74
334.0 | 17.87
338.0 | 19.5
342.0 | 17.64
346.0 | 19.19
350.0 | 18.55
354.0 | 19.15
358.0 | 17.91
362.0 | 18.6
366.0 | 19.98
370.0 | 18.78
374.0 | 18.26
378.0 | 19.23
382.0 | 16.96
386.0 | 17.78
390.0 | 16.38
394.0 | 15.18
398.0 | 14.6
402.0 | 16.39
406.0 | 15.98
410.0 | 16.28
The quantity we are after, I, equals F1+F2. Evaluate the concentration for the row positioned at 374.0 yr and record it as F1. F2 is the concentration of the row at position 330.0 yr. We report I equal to 40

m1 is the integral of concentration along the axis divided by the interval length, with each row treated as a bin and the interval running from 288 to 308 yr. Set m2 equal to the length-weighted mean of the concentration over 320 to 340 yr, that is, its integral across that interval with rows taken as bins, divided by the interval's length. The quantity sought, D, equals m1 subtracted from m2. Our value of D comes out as 1.3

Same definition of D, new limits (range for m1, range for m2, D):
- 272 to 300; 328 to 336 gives 1.6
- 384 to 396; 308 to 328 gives 2.4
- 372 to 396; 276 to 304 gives 1.1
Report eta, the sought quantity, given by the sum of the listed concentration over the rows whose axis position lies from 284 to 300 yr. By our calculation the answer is 73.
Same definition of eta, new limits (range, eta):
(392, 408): 62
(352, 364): 56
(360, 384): 112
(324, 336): 58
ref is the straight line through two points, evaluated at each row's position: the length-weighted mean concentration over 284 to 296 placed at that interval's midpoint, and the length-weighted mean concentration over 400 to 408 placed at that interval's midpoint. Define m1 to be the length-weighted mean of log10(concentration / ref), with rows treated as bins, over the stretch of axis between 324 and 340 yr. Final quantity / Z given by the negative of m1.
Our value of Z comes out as -0.041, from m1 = 0.041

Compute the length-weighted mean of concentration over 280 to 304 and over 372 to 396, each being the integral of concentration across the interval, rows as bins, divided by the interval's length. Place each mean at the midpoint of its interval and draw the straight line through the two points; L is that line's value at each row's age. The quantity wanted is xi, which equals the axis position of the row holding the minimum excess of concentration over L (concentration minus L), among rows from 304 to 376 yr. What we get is 306.0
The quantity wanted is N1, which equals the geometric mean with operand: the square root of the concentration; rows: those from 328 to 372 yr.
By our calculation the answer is 4.35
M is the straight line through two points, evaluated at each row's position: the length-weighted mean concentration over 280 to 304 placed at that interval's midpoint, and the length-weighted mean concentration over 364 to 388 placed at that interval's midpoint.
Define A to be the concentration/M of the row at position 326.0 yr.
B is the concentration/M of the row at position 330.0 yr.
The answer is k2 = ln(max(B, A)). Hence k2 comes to 0.16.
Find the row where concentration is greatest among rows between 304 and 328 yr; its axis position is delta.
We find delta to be 318.0 yr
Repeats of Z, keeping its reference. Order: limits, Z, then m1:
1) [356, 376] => -0.043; 0.043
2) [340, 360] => -0.031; 0.031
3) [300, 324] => -0.020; 0.020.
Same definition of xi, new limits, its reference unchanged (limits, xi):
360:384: 382.0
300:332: 306.0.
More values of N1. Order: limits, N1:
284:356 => 4.33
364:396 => 4.21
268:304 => 4.28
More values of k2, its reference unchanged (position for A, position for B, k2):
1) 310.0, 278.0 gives -0.01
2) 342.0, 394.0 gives -0.05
